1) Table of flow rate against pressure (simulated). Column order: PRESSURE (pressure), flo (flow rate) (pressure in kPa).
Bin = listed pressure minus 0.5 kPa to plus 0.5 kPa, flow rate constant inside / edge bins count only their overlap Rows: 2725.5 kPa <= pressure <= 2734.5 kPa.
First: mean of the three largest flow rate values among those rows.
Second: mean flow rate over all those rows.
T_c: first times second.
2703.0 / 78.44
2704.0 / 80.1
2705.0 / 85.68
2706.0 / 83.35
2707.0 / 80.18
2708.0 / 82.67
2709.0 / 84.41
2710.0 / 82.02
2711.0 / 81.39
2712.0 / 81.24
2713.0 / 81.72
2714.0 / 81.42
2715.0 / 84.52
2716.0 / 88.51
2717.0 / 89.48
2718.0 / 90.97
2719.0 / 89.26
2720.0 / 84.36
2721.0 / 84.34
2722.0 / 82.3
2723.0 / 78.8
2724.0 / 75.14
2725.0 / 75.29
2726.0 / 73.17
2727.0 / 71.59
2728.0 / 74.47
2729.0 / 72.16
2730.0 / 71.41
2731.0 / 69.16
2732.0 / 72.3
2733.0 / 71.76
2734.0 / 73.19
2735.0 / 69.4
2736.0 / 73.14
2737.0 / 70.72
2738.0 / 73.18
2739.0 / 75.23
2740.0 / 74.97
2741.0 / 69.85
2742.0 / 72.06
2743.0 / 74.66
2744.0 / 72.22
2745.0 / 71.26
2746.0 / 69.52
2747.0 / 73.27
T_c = 5310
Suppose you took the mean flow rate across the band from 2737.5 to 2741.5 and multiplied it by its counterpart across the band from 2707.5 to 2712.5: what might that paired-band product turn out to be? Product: 6037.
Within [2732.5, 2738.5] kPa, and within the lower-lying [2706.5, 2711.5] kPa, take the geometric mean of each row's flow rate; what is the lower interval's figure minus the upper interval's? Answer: 10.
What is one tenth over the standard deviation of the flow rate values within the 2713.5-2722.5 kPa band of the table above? 0.03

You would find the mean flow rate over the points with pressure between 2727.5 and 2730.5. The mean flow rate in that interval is 73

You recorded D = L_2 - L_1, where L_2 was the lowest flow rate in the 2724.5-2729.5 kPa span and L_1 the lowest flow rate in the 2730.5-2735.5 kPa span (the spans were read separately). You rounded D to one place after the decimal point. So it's 2.4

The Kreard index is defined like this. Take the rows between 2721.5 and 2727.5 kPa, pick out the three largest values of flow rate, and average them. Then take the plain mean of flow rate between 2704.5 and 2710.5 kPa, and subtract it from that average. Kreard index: -4.3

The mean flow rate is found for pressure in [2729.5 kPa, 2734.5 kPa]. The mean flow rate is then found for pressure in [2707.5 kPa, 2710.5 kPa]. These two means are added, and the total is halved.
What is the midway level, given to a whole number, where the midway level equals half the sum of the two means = 77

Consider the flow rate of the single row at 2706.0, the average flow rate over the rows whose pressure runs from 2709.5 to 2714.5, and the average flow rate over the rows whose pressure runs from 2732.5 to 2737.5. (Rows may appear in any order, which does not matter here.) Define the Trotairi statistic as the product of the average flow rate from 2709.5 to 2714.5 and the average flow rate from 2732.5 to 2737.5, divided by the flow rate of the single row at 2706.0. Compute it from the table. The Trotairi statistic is 70.1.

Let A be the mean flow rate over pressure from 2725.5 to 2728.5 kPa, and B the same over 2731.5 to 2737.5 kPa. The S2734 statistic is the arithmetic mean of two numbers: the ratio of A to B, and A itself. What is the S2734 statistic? 37.0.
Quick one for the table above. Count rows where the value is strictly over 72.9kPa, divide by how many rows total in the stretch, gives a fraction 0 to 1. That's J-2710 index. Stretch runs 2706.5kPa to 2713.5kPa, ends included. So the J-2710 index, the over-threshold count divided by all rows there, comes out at 1.0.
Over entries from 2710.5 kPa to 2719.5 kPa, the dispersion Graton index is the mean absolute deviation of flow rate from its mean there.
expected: 3.7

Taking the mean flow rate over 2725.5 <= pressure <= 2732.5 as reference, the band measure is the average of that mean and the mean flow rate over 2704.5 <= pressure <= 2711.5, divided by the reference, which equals 1.07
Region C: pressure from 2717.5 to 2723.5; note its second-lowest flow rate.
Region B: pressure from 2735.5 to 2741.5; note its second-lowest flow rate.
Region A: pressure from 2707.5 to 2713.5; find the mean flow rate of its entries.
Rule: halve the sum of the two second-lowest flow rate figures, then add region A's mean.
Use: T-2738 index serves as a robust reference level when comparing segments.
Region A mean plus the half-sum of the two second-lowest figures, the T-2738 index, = 159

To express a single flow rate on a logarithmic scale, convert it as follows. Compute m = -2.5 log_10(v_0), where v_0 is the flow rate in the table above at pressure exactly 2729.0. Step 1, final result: -4.65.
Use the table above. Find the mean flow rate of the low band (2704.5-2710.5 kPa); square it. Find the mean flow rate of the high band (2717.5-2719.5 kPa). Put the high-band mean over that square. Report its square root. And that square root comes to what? 0.114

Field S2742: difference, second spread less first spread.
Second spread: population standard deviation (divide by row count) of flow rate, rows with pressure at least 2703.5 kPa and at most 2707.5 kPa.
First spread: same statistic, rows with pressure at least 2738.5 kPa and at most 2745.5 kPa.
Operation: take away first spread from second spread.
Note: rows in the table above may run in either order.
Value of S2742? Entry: 0.4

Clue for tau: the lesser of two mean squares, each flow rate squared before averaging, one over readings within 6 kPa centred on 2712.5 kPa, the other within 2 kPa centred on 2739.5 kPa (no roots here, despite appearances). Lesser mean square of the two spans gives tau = 5640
